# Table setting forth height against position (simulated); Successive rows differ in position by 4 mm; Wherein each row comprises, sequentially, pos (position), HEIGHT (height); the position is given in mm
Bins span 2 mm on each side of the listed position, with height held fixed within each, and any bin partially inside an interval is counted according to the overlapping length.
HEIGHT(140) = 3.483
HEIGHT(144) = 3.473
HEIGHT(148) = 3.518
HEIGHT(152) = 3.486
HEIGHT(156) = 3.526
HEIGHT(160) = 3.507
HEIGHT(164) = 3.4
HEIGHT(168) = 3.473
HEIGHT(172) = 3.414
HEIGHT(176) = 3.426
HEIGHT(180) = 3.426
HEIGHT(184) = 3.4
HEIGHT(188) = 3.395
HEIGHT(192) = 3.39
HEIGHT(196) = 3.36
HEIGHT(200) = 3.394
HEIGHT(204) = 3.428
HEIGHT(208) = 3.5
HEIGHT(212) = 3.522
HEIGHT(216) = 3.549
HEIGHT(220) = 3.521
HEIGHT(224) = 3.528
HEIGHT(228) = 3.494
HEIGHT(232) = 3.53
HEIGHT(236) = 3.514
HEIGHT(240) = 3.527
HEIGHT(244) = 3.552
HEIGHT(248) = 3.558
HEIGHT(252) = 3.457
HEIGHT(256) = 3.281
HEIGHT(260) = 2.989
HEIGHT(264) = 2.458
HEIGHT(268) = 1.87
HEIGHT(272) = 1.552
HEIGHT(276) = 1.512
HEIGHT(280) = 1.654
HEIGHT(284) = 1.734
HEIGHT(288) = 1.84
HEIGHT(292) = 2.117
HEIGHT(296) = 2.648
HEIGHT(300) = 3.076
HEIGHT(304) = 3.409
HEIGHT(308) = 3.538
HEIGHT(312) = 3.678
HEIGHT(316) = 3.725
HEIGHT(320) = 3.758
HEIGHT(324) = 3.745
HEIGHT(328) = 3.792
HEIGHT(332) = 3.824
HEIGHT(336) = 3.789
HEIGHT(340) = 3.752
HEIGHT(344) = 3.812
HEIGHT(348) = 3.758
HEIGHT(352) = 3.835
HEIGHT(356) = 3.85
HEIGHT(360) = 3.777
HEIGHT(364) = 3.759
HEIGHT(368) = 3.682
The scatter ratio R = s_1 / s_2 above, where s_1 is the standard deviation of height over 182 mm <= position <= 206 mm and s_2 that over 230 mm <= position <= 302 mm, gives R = 0.03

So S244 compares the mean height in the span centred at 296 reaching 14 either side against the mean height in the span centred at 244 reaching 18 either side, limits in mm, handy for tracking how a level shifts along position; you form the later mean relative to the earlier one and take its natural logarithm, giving -0.269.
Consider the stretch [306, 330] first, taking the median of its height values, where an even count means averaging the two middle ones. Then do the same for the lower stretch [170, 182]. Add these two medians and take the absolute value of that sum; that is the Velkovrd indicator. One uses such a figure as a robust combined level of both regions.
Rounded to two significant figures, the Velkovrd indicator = 7.2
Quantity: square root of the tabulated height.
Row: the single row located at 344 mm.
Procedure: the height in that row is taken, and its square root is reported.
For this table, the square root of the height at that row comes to 1.95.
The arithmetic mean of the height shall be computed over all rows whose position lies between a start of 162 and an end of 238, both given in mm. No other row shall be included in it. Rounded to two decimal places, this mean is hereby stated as 3.46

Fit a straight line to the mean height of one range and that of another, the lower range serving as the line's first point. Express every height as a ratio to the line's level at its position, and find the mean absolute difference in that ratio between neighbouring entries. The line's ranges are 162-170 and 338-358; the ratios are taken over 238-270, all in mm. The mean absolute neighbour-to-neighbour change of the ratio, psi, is 0.07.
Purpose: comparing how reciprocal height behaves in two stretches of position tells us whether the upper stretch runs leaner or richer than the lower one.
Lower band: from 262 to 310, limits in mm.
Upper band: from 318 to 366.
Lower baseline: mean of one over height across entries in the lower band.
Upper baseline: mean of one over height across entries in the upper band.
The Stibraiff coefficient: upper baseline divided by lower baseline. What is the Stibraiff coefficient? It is 0.55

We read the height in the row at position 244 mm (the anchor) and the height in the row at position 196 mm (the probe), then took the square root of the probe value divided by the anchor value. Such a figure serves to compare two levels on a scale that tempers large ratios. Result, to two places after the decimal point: 0.97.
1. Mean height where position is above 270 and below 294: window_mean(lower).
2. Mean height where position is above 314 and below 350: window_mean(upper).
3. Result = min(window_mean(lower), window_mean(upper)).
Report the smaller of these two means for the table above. 1.73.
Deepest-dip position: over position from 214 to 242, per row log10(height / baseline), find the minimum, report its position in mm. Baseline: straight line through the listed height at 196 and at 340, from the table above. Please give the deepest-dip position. 236 mm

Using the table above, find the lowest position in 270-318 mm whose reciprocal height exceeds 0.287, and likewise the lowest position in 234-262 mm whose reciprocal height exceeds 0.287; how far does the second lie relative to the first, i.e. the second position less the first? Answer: -20 mm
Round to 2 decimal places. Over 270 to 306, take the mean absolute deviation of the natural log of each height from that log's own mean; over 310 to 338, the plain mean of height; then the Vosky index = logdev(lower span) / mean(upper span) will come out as 0.07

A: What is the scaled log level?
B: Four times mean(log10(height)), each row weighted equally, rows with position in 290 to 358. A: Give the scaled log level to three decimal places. 2.175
